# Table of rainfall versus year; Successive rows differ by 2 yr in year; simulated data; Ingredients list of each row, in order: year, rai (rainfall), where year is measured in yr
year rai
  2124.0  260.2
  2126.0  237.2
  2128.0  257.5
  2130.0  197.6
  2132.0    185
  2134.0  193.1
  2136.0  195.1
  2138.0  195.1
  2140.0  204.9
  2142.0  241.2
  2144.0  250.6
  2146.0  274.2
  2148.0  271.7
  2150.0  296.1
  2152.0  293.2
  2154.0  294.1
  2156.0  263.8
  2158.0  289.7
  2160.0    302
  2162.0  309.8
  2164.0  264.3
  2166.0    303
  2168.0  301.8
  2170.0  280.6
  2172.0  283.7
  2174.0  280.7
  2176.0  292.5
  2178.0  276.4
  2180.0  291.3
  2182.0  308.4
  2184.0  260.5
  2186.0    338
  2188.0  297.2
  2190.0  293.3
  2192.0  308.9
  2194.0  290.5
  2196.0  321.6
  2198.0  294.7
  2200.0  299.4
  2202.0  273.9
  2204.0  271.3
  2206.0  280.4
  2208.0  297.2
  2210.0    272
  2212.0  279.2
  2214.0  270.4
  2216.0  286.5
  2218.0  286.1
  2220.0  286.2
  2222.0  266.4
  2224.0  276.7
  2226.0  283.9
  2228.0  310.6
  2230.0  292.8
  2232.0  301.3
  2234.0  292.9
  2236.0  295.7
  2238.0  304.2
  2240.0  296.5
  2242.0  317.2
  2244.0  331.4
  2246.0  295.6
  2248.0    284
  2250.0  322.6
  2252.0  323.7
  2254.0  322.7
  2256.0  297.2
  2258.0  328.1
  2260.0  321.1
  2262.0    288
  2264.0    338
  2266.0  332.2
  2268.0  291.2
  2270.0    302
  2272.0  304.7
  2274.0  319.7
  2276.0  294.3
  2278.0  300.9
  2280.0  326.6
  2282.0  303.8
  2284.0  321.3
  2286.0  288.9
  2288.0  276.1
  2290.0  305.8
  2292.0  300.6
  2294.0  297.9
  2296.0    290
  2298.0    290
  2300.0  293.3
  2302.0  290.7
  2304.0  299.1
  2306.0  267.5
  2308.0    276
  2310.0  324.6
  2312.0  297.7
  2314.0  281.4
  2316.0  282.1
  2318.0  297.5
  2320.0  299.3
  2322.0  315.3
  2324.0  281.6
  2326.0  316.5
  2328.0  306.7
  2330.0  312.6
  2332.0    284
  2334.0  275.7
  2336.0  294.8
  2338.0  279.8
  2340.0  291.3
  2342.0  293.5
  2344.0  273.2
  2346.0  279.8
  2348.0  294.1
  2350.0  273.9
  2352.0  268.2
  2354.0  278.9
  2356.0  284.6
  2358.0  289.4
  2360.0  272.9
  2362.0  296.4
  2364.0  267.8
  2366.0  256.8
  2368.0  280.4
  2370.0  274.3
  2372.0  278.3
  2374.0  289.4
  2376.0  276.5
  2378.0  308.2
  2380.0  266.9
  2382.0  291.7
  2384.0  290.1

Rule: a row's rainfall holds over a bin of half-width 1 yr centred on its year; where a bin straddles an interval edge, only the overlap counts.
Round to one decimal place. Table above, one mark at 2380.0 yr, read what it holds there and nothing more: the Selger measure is 266.9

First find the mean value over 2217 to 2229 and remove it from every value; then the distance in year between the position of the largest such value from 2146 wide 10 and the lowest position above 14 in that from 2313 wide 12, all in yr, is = 160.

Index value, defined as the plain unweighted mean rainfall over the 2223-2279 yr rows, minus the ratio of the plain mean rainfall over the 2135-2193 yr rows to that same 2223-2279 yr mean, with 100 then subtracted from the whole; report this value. 205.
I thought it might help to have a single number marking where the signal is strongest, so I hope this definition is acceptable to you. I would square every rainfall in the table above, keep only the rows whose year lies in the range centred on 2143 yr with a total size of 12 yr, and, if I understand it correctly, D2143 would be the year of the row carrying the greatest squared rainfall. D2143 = 2146.0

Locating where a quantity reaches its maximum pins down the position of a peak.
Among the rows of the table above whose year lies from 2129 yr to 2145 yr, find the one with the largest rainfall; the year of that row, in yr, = 2144.0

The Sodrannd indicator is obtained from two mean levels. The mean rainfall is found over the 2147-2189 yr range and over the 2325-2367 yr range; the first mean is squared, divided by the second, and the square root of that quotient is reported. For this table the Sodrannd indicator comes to 17.2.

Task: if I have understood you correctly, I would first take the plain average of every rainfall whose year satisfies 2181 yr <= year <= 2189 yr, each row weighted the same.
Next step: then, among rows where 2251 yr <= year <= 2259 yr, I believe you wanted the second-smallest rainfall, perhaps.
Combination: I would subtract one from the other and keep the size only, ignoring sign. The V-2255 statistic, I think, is 21.7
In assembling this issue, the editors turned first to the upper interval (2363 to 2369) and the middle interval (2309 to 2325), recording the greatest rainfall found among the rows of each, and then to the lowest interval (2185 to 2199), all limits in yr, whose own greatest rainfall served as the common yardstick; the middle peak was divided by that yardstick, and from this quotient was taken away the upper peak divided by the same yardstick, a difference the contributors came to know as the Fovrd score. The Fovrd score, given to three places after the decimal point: 0.131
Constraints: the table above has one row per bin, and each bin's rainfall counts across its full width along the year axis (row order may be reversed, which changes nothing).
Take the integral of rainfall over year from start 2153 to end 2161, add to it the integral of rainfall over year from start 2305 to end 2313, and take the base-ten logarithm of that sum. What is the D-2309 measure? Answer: 3.67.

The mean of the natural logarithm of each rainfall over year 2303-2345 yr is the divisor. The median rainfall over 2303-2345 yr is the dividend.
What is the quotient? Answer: 51.7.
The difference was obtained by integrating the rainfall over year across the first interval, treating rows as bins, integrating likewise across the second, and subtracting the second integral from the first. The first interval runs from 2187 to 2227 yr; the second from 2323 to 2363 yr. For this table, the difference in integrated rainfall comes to -24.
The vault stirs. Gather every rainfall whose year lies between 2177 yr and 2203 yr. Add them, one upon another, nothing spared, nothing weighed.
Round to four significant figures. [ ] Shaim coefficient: 3854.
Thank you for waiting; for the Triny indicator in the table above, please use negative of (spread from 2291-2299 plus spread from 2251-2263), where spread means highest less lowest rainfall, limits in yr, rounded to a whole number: -51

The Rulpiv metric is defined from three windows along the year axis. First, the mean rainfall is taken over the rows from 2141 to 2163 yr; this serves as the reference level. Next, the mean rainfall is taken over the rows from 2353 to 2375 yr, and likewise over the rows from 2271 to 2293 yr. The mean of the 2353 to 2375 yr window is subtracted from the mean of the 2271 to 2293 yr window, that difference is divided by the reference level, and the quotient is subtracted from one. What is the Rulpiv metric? 0.91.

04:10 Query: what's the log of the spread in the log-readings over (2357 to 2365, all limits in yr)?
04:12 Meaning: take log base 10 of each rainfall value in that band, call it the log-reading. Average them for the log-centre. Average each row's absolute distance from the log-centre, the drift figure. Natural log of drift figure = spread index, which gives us -4.1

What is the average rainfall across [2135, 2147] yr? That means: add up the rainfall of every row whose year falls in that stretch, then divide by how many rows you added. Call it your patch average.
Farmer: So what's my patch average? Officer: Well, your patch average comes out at 227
